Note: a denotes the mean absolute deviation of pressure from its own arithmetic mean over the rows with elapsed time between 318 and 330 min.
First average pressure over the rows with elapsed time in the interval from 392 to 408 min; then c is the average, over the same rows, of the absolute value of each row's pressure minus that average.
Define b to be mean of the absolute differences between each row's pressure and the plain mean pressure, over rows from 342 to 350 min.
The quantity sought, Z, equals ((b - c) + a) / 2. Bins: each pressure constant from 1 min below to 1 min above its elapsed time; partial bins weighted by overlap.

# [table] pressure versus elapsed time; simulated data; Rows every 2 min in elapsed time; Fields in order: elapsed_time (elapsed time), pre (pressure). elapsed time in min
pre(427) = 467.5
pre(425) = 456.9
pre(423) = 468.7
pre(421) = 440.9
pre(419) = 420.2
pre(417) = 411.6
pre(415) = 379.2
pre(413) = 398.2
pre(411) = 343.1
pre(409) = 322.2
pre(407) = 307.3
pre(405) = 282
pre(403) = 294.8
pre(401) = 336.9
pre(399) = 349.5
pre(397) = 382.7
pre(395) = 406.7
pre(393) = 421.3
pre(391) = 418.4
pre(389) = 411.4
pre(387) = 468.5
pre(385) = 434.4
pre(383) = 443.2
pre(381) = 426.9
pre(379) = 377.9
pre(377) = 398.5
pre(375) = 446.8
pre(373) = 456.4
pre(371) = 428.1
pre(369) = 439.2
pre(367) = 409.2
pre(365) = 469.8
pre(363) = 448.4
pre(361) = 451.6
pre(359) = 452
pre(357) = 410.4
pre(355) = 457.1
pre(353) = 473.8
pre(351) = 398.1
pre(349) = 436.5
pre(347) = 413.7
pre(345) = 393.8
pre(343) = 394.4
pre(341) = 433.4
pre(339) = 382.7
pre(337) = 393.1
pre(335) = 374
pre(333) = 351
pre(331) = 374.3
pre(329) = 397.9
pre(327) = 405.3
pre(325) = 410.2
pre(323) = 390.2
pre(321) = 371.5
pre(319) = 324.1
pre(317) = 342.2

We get -2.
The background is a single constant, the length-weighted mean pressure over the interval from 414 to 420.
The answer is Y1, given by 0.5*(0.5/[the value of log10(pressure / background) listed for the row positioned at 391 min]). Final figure 16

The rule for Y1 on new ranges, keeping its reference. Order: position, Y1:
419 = 14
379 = -9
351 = -41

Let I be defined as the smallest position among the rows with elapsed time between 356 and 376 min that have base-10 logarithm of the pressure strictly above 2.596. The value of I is 357 min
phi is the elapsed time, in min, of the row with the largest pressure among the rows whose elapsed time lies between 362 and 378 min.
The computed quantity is 365 min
